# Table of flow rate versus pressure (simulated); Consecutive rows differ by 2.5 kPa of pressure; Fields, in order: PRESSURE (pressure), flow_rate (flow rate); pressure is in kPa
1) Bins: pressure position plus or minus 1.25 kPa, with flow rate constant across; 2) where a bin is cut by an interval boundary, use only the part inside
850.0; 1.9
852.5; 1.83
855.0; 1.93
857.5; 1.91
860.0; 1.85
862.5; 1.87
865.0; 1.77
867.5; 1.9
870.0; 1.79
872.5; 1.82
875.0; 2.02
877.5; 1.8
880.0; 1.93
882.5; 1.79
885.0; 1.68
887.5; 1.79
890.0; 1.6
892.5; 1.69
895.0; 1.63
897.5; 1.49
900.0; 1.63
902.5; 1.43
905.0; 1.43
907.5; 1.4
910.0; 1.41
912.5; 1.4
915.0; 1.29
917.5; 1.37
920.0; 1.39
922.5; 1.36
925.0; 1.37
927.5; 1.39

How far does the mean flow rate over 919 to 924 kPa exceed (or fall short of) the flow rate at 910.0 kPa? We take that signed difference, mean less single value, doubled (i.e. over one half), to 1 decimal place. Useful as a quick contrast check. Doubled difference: -0.1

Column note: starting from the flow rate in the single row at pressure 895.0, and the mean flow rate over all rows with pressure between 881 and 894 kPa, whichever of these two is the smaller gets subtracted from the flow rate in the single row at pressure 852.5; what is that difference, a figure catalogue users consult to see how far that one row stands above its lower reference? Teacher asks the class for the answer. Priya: 0.20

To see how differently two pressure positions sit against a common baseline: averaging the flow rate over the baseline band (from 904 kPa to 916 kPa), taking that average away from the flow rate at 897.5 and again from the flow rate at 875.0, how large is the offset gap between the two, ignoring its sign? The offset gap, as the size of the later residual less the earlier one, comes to 0.53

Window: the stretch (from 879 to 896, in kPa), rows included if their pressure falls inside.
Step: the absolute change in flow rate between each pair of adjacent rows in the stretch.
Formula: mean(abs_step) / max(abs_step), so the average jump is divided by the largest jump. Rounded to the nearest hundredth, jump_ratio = 0.61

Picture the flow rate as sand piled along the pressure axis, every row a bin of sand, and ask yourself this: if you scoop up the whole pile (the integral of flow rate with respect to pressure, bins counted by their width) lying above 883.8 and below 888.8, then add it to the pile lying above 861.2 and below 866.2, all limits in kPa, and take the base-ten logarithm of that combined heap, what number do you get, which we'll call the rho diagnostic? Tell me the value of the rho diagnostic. 1.25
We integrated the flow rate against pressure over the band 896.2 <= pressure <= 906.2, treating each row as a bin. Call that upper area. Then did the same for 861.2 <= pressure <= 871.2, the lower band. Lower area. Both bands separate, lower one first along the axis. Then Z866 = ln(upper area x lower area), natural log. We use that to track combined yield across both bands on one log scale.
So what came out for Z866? 5.61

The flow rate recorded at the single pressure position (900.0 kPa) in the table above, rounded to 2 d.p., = 1.63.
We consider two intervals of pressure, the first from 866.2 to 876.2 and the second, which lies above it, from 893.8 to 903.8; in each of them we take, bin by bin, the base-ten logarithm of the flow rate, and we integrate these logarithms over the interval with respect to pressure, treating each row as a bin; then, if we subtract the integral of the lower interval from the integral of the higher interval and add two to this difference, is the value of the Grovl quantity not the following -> 1.1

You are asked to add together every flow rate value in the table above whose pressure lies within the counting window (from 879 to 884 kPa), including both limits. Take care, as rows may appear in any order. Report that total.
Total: 3.7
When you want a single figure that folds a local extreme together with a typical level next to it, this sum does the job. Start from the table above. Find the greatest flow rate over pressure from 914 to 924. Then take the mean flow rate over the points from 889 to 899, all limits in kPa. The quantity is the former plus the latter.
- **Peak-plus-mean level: 2.99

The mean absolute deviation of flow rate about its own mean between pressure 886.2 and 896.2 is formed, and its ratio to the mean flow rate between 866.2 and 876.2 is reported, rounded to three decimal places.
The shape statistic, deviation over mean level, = 0.033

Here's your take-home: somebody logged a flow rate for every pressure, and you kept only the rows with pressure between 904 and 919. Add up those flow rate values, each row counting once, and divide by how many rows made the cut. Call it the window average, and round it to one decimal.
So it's 1.4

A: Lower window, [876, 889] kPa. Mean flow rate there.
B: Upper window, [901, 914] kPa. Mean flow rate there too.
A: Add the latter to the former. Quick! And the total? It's 3.21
